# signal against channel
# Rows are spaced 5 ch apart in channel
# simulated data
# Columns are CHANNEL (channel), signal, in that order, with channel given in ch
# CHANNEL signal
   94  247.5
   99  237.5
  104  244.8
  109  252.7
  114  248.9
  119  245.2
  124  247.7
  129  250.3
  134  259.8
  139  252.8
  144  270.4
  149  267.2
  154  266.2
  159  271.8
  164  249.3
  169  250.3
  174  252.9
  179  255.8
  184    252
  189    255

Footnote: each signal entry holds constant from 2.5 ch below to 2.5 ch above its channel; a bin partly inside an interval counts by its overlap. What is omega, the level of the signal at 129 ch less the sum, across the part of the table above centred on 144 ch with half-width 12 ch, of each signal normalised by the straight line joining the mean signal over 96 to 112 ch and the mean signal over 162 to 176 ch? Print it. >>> 245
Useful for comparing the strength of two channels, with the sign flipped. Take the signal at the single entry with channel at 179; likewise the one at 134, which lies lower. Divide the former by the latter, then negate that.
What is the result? -0.98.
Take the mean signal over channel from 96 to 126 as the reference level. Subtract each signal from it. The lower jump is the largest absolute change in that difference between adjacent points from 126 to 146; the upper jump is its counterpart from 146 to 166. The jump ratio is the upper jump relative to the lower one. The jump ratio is 1.3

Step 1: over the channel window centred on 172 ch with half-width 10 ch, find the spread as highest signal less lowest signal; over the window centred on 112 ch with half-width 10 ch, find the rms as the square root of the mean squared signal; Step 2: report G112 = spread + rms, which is 254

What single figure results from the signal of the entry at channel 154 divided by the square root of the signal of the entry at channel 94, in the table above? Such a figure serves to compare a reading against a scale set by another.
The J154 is 16.9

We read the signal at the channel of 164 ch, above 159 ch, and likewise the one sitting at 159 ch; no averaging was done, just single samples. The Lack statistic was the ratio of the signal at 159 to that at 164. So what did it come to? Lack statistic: 1.09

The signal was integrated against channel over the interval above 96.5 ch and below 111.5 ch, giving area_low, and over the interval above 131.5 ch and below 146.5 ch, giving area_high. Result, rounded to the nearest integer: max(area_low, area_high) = 3915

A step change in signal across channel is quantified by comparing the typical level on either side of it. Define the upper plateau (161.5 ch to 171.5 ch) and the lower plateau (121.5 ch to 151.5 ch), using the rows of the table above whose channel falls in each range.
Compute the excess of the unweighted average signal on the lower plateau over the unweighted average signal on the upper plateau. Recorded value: 8.2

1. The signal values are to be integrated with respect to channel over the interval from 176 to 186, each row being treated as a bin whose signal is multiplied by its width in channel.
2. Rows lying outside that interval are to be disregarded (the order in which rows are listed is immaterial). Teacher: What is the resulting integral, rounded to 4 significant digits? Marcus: 2539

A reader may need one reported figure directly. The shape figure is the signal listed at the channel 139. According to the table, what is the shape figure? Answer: 252.8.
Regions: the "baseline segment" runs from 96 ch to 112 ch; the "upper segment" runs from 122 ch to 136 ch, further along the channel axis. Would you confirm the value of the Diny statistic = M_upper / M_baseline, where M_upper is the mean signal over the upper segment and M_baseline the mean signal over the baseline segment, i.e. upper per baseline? 1.03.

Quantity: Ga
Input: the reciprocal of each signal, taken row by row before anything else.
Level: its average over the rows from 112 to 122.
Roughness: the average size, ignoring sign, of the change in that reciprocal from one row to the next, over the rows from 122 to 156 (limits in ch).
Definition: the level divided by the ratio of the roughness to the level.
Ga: 0.16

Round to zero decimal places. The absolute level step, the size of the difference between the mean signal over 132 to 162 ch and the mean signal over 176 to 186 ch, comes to 11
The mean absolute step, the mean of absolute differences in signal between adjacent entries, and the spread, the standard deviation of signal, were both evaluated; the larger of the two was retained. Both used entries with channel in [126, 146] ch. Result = 11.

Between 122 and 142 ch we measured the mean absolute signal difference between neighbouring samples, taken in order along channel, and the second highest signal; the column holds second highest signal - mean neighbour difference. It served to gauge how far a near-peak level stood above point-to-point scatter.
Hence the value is 246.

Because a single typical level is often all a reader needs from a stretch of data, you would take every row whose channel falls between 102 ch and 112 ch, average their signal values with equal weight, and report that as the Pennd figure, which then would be 249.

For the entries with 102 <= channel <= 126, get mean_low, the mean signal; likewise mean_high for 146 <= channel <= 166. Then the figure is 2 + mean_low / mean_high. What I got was 2.94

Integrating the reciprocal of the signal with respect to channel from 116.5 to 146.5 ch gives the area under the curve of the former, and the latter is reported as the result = 0.12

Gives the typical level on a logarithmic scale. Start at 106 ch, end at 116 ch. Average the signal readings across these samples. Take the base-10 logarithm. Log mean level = 2.40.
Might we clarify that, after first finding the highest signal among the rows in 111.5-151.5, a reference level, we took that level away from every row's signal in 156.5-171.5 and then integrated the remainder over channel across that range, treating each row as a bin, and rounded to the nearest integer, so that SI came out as -199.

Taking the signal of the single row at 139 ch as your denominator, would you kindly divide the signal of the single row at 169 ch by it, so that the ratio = 0.99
